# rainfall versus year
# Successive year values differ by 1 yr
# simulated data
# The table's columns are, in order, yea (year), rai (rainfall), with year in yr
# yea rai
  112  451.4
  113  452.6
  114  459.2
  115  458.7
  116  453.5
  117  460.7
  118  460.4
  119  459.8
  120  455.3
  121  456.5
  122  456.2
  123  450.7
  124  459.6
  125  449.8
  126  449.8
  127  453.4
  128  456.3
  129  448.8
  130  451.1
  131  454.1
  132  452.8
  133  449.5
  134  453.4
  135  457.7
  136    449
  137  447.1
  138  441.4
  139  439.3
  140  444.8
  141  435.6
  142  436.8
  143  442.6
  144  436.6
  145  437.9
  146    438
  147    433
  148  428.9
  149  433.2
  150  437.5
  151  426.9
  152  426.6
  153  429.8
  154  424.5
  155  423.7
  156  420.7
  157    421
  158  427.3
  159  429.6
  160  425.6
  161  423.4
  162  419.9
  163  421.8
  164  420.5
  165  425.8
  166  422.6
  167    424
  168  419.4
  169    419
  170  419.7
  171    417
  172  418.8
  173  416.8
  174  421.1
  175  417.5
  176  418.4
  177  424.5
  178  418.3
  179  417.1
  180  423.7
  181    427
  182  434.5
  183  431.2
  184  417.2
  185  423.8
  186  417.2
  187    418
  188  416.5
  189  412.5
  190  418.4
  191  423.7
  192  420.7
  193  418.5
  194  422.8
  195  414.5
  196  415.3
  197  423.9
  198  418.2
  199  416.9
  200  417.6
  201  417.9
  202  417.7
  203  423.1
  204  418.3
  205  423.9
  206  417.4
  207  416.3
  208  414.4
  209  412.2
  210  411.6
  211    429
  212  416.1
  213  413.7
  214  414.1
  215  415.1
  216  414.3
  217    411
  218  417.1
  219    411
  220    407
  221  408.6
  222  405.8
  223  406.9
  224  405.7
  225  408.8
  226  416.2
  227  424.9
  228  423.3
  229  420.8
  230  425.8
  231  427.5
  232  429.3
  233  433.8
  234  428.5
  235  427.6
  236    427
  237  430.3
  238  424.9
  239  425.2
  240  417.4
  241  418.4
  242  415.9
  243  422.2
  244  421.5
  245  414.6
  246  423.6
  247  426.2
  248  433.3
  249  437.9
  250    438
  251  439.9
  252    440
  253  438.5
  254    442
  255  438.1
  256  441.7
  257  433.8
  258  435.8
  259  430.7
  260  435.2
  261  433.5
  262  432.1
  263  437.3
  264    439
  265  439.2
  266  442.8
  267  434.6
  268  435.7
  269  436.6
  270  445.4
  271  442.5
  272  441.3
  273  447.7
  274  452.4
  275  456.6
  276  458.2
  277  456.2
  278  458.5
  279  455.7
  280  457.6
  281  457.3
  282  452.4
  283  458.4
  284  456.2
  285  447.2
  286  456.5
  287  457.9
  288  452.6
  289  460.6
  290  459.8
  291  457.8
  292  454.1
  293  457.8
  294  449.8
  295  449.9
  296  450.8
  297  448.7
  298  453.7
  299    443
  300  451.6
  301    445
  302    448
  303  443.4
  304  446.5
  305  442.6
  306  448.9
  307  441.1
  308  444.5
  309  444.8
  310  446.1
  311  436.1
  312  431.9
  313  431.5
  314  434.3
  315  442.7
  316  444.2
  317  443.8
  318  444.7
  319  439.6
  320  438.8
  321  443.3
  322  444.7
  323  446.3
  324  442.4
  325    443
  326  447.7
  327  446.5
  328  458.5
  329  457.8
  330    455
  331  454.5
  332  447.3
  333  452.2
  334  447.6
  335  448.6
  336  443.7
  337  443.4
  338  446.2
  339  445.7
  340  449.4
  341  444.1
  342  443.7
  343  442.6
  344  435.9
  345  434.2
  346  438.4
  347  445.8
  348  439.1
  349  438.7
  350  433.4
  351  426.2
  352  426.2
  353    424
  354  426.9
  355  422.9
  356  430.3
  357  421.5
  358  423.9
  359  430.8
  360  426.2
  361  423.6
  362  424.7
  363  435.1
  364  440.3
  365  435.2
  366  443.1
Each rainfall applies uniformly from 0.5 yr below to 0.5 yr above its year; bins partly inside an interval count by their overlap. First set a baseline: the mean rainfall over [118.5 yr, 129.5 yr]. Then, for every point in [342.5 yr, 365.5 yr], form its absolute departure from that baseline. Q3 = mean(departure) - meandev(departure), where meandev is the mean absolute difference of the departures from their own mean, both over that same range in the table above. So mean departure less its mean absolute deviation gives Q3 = 16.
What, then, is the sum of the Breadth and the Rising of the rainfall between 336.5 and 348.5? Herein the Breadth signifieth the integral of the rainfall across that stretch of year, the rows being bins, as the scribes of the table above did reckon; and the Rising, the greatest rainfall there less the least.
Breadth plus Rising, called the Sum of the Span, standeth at 5324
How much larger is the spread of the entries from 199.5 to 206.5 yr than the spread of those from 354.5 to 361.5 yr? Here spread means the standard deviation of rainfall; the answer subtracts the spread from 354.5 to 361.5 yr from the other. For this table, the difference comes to -0.8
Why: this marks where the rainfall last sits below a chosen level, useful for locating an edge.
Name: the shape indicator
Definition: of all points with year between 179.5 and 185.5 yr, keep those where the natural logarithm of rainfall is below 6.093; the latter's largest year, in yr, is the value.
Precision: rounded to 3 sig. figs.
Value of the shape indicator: 185 yr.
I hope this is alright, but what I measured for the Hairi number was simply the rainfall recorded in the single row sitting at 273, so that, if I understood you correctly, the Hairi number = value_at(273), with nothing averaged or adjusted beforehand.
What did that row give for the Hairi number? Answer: 447.7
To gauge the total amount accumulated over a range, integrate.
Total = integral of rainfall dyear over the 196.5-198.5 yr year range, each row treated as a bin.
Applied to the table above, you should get 842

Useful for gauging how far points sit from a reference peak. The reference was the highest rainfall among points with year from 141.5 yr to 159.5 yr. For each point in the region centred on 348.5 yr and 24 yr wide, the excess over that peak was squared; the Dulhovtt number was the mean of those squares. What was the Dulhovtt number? 133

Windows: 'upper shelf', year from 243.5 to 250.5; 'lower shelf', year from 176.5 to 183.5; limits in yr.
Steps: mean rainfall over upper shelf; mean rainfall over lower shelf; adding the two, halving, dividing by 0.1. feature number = 4265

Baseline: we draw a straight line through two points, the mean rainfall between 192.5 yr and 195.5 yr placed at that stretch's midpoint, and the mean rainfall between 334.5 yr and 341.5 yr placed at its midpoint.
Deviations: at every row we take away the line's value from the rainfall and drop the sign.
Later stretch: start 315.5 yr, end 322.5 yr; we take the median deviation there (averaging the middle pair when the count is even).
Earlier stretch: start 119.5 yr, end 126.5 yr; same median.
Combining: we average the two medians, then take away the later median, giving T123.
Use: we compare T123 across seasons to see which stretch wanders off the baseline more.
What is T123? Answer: 24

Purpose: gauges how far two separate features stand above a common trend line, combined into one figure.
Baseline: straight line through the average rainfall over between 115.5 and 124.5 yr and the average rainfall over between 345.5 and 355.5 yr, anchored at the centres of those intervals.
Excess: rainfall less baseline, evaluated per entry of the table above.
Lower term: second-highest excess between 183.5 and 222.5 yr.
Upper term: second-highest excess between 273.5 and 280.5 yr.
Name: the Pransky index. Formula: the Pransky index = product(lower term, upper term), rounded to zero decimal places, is -431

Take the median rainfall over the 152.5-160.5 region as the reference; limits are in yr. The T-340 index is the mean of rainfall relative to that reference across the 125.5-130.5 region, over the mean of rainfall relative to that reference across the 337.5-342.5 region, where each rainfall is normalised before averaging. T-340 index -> 1.01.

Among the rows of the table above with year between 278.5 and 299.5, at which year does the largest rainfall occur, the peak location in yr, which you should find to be 289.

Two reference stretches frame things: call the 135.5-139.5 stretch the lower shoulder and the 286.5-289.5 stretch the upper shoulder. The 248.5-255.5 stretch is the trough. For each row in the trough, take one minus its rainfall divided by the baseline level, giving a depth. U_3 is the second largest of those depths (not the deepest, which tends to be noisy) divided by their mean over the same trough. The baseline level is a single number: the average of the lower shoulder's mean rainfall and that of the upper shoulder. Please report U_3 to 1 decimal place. 1.1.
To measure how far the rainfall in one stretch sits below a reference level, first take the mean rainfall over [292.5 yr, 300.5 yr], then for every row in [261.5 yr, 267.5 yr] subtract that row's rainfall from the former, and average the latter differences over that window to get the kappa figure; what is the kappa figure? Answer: 13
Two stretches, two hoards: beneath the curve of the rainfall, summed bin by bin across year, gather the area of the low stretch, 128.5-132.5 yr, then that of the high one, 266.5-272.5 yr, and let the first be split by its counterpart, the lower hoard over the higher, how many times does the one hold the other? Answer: 0.7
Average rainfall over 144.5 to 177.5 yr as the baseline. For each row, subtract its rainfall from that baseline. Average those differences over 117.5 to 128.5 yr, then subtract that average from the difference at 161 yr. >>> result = 32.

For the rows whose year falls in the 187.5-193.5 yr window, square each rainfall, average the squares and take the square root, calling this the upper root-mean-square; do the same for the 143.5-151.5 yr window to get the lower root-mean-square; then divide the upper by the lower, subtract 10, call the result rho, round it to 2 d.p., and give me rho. -9.04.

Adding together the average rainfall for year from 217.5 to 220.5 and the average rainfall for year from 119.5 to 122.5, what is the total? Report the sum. 868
